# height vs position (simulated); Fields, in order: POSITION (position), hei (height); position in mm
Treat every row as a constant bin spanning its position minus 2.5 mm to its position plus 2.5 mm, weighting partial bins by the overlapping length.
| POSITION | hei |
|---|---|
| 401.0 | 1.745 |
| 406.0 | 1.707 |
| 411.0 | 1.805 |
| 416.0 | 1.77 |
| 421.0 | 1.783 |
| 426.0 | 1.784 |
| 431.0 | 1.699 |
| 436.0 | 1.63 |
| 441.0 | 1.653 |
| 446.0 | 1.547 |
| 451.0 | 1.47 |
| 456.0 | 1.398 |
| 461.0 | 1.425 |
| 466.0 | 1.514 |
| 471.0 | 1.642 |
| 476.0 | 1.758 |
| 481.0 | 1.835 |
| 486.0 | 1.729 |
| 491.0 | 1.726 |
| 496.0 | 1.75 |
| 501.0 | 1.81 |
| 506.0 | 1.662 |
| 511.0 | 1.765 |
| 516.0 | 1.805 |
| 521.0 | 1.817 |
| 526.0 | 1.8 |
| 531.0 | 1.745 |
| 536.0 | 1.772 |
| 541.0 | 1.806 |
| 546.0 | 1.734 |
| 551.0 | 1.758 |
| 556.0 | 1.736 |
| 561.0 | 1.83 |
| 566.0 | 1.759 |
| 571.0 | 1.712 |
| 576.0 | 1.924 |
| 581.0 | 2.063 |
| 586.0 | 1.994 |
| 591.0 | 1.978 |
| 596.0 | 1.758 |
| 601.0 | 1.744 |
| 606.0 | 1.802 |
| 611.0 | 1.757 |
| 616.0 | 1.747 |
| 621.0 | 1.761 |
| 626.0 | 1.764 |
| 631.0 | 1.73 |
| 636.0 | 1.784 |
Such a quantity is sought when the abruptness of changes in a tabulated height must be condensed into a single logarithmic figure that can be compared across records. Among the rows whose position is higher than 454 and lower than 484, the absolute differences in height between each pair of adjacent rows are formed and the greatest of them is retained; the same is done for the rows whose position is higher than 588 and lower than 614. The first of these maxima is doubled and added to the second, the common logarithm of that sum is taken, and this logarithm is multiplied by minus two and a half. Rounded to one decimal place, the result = 0.8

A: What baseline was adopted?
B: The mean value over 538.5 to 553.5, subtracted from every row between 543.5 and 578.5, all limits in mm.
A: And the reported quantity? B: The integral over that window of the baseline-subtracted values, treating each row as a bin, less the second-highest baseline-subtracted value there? 0.4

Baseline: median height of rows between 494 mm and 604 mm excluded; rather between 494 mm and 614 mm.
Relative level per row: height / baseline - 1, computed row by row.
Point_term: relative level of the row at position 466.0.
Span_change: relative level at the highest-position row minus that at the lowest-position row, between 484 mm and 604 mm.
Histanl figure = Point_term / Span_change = -17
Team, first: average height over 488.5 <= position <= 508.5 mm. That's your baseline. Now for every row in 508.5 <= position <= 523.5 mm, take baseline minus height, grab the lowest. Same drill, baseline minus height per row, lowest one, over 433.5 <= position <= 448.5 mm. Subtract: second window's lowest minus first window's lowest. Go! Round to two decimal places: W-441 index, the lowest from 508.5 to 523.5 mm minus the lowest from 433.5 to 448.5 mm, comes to -0.16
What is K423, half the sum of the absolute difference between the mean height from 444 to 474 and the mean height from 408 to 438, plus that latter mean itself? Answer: 1.00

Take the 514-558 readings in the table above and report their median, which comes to 1.77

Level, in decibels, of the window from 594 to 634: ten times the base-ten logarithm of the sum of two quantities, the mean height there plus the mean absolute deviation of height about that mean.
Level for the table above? 2.48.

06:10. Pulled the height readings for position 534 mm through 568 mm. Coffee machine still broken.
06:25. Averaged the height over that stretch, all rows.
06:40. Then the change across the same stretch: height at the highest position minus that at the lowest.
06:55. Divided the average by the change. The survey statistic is -136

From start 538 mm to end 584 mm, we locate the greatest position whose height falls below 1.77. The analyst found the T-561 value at 571.0 mm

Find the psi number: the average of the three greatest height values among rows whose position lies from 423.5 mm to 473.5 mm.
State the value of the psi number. 1.71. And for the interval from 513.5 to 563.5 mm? 1.82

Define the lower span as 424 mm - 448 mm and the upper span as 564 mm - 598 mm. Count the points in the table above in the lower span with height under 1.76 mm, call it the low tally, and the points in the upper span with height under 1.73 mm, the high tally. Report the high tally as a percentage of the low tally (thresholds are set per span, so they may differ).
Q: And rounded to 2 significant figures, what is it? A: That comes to 25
